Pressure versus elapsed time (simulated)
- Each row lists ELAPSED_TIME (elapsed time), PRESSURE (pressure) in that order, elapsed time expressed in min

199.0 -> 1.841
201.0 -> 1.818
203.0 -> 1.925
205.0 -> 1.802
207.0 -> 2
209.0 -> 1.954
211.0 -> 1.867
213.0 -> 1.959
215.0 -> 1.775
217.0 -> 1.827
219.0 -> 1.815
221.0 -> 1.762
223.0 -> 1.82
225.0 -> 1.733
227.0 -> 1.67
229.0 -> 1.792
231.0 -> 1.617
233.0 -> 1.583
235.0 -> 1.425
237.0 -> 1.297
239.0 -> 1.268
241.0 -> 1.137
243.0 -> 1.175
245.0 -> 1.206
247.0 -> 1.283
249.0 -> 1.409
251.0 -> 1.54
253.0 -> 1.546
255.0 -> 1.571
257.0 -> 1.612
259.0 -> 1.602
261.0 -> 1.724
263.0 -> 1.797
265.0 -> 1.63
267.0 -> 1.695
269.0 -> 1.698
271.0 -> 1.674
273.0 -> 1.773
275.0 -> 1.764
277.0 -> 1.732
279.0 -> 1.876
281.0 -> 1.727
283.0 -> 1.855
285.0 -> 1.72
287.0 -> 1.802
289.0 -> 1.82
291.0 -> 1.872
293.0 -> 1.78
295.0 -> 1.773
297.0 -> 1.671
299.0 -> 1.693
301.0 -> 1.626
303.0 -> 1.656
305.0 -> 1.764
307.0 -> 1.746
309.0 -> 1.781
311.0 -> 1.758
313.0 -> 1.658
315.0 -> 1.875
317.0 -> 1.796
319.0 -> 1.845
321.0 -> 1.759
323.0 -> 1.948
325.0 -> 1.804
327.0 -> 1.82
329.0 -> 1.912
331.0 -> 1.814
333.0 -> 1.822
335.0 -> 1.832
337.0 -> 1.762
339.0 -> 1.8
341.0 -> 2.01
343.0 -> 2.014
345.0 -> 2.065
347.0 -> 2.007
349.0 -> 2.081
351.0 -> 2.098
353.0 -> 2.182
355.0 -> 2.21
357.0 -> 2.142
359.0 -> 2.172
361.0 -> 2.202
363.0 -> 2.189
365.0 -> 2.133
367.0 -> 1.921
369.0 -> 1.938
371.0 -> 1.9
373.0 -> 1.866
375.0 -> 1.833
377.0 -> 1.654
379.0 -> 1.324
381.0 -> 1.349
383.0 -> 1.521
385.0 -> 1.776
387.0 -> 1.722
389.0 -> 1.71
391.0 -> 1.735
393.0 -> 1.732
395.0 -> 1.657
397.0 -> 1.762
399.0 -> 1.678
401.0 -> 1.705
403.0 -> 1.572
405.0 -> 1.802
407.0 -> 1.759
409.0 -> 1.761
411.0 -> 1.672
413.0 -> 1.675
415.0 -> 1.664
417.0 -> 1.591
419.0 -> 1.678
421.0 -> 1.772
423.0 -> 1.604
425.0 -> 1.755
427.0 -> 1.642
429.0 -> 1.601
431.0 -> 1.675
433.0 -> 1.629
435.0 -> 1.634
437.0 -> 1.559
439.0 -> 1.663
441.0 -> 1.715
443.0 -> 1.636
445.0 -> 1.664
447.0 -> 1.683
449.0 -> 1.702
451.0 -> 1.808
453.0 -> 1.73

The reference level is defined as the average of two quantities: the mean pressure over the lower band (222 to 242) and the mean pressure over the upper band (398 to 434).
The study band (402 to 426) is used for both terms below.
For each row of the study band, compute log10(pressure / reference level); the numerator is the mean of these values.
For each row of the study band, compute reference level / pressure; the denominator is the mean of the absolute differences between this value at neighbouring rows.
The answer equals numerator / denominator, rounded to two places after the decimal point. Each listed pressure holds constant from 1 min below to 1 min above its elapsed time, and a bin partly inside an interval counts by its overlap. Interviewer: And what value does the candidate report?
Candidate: 0.45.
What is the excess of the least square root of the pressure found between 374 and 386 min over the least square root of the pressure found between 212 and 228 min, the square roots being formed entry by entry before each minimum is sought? -0.14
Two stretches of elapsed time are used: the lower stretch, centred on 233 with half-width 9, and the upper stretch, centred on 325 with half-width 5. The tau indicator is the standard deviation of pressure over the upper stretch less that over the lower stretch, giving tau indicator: -0.15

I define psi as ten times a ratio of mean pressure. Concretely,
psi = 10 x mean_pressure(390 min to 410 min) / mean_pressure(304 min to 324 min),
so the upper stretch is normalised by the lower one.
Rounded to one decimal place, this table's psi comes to 9.6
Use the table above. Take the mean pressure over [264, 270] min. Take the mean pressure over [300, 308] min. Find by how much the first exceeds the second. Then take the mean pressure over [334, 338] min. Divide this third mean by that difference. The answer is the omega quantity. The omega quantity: -76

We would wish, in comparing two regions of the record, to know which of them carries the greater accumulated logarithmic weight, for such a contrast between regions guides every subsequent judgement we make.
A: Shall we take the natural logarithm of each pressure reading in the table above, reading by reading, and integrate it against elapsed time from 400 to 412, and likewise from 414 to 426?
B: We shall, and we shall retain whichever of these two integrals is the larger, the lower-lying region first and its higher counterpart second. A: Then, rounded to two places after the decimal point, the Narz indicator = 6.44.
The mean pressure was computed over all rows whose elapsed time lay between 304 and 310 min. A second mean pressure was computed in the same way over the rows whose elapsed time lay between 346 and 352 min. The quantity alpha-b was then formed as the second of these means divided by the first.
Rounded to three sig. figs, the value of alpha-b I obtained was 1.17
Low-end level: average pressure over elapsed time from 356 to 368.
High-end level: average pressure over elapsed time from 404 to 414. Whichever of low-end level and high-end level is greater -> 2.1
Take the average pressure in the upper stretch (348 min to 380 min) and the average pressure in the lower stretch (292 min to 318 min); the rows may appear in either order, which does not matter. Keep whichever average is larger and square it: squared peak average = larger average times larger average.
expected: 3.96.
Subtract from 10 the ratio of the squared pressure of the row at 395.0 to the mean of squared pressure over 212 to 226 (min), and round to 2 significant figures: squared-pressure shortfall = 9.2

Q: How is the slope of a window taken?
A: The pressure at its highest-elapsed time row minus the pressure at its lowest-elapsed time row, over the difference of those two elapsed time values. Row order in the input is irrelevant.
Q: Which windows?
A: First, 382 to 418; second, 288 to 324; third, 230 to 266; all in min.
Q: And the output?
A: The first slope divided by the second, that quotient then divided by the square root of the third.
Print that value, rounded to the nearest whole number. 28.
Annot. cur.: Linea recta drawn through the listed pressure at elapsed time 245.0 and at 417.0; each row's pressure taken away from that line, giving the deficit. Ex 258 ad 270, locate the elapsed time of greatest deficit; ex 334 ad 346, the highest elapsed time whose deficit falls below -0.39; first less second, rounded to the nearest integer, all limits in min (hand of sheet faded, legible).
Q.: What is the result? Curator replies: -86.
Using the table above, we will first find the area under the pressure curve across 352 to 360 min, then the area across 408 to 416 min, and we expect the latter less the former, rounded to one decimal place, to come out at -3.9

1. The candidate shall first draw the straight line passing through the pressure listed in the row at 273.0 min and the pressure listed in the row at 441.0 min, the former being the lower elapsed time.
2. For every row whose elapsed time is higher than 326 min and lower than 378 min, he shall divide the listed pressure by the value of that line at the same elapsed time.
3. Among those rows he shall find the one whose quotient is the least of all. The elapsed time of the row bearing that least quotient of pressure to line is 377.0 min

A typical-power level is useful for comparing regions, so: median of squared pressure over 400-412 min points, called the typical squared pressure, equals 3.0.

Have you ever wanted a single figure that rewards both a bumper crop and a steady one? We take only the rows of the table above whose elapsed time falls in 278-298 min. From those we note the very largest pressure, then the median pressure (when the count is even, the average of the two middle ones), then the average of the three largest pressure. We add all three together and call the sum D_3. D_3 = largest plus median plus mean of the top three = 5.5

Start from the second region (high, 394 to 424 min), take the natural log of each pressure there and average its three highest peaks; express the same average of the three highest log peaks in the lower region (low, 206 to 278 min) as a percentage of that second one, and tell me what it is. 118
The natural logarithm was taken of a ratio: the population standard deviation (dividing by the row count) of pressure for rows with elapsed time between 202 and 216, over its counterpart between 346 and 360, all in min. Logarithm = 0.2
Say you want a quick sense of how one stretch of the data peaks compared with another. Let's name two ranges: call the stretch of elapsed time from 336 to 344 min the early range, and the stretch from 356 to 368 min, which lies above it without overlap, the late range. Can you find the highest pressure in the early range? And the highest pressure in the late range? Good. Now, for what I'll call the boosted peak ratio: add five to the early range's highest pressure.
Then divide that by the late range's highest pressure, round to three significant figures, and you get 3.19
